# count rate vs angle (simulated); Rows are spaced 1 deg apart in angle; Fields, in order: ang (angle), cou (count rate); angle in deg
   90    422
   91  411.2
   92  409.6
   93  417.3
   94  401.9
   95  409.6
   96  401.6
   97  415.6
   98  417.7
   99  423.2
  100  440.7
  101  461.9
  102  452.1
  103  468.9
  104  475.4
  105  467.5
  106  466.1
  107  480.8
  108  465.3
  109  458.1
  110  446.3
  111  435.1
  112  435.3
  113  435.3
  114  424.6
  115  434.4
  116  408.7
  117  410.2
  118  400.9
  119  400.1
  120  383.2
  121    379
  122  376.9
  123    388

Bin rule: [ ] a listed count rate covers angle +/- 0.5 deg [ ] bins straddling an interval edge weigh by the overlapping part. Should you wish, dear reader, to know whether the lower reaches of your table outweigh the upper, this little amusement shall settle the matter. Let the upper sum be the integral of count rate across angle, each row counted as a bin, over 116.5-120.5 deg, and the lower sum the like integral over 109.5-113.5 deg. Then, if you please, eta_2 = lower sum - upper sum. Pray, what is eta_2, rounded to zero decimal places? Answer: 158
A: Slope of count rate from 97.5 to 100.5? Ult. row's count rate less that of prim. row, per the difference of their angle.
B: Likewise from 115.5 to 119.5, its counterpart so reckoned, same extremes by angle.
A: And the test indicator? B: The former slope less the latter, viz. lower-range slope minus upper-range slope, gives 14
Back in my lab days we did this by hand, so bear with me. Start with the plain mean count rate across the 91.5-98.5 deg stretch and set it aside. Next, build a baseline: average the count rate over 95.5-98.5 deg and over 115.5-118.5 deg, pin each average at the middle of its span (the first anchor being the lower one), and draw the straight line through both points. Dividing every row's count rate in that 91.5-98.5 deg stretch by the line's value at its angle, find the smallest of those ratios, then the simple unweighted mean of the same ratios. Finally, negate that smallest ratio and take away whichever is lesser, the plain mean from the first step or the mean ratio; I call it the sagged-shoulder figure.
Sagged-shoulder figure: -1.97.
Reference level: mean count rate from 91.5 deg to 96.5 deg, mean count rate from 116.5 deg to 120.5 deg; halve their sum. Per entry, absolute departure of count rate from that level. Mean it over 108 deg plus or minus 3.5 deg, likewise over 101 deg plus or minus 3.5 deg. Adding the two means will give 102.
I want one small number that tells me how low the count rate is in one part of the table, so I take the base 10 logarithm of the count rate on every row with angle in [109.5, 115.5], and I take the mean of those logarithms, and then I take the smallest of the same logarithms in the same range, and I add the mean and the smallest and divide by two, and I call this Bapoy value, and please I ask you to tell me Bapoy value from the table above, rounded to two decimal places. 2.63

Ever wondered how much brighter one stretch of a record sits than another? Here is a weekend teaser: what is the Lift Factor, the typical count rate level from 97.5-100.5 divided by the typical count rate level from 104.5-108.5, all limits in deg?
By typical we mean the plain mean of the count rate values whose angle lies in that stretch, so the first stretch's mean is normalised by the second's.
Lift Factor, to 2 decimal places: 0.91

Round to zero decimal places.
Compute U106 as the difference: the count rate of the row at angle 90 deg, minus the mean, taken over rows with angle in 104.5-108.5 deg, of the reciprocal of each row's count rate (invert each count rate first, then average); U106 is 422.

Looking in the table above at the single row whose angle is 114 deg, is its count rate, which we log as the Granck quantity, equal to 424.6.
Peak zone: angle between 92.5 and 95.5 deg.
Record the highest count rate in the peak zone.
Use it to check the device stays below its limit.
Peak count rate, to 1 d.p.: 417.3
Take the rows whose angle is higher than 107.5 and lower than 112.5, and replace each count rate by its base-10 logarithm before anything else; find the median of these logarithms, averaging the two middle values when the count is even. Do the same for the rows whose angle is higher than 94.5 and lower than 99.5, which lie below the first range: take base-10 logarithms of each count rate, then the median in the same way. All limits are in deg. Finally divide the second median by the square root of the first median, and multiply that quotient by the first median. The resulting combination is 4.26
